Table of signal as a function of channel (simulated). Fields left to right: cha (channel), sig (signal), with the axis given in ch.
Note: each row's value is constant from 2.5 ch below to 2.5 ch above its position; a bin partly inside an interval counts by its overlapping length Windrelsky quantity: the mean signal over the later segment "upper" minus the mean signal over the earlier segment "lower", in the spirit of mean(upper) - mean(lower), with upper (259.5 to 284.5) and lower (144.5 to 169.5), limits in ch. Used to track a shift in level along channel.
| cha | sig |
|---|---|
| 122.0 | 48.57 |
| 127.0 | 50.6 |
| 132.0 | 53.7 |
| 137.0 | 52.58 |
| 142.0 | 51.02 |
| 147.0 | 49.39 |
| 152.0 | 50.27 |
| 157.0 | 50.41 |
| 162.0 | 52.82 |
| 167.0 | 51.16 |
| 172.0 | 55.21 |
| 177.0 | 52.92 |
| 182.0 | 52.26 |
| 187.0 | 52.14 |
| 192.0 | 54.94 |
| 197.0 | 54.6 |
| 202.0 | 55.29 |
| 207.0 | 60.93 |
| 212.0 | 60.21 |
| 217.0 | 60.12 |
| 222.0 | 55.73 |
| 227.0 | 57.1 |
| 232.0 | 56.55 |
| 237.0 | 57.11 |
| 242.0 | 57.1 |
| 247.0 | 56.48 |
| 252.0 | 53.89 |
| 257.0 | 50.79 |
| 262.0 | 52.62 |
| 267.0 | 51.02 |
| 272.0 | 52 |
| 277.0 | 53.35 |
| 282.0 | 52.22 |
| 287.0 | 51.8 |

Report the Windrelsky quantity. 1.4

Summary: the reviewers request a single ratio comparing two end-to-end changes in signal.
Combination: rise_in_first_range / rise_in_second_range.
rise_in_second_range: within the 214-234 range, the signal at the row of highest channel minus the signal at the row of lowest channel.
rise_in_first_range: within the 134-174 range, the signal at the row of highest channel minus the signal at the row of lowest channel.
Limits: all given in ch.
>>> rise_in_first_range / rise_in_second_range -0.74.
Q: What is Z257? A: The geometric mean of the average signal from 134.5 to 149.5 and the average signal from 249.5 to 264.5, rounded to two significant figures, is 52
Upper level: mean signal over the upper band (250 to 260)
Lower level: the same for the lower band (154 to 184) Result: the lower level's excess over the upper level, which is 0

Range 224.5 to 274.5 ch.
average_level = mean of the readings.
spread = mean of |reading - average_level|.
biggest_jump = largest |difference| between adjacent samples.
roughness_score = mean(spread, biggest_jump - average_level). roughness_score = -24.5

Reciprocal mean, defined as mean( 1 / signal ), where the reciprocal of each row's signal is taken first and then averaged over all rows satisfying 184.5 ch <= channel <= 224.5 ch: 0.0177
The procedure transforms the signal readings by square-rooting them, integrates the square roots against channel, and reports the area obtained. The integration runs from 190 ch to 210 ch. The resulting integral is 150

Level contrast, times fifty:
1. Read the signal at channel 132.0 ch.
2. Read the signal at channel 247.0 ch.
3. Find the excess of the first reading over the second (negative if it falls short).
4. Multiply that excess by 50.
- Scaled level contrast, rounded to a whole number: -139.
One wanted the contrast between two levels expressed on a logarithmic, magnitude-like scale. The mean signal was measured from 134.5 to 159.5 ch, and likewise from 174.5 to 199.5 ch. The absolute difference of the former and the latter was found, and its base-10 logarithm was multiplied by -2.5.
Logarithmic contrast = -1.1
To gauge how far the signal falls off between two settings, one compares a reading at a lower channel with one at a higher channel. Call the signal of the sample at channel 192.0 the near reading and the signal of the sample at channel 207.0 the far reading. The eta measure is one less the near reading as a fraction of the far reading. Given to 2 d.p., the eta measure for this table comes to 0.10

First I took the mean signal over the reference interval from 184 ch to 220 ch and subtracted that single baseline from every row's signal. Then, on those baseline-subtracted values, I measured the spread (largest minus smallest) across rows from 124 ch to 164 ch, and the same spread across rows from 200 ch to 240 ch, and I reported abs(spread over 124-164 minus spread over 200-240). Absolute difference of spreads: 1.3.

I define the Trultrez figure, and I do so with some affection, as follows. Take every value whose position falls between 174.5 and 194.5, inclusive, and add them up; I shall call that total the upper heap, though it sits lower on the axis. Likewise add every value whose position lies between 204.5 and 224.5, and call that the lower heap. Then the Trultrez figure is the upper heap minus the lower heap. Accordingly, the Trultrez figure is -25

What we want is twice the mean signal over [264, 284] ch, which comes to 104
